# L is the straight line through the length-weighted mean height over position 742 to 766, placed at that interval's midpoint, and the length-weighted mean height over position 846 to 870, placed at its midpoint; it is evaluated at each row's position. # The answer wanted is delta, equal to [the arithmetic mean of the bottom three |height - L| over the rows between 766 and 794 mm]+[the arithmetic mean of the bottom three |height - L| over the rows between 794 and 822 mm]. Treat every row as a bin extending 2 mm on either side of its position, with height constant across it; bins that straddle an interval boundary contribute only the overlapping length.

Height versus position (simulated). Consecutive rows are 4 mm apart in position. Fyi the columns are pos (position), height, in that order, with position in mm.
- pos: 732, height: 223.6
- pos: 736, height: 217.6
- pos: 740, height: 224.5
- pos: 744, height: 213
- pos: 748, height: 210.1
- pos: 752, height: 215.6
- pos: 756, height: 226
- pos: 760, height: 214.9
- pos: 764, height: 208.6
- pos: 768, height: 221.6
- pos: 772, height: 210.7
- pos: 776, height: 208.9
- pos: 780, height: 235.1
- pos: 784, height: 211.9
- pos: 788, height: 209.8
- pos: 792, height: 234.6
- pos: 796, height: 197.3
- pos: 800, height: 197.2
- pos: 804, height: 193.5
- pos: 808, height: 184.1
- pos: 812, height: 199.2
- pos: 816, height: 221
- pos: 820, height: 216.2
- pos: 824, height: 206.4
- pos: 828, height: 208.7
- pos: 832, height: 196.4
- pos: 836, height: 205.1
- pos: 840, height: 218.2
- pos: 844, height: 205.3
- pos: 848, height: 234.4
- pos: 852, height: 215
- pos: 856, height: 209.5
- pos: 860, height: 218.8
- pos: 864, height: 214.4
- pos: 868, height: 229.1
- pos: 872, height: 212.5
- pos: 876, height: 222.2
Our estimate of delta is 13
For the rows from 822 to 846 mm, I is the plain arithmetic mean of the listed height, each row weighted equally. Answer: 207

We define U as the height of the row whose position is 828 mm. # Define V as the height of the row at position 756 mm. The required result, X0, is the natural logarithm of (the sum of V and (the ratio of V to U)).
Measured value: 5.43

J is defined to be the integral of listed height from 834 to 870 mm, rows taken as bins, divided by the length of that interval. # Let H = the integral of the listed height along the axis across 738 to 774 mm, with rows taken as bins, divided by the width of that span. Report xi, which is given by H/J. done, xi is 1.00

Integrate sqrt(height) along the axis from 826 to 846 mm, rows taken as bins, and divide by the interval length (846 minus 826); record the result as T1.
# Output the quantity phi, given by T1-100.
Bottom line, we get -85.6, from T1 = 14.4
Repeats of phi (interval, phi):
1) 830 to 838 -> -85.8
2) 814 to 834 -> -85.5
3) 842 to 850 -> -85.2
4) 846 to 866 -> -85.2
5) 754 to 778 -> -85.3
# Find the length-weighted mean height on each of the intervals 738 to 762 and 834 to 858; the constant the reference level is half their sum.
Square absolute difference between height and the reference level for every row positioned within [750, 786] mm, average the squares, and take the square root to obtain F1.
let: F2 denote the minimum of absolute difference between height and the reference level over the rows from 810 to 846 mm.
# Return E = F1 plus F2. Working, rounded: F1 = 8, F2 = 0.2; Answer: 9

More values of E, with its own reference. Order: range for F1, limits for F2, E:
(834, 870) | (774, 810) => 14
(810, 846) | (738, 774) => 11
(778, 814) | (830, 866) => 20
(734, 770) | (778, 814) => 10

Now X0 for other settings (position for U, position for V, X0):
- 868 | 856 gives 5.35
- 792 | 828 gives 5.35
